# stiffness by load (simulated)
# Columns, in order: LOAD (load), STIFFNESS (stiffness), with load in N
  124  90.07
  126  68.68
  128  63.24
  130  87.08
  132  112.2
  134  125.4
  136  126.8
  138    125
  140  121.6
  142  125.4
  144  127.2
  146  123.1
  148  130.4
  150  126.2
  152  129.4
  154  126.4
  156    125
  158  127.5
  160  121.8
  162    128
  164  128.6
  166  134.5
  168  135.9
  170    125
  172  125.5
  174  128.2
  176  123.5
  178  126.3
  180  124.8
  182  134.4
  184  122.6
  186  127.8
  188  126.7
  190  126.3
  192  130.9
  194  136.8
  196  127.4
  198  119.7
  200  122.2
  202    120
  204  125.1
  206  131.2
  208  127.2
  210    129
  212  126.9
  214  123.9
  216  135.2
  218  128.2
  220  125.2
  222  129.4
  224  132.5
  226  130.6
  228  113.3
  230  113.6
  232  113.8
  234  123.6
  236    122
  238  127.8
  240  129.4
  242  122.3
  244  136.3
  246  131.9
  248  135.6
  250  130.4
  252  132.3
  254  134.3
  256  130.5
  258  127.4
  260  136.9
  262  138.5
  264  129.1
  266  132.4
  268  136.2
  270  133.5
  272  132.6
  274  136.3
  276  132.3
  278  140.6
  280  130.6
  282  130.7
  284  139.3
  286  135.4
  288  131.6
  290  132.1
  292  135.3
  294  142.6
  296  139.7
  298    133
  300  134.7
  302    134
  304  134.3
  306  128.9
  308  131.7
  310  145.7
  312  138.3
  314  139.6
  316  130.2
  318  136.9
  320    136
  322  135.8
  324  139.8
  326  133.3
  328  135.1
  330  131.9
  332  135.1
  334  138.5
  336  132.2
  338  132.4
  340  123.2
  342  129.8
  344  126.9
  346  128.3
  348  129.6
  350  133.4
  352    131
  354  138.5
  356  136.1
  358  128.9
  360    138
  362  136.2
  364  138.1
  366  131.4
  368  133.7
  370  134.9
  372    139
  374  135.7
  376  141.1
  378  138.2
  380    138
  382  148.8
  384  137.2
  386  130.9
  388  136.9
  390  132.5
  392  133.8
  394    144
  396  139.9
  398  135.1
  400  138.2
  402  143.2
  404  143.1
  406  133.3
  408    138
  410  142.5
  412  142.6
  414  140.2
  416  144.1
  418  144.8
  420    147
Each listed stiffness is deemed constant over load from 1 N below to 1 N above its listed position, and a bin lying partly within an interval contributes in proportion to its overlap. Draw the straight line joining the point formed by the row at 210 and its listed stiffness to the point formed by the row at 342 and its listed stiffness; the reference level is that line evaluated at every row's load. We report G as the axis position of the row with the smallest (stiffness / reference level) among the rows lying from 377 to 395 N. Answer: 386 N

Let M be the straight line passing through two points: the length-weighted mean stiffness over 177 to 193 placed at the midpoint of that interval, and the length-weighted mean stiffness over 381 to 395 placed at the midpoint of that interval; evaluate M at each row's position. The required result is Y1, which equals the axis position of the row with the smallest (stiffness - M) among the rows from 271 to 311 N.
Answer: 306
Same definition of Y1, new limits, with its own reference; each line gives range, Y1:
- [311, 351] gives 340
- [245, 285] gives 258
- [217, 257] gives 228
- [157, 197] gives 184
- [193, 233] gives 228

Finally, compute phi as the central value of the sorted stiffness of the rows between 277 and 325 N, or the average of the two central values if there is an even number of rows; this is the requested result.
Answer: 135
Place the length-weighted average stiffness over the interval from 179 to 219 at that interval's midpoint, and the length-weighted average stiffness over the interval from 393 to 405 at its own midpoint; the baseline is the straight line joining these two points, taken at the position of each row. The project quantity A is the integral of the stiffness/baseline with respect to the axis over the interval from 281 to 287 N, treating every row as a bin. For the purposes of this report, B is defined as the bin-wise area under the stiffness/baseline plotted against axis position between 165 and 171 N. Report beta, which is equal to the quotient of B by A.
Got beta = 1.04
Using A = 6.10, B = 6.31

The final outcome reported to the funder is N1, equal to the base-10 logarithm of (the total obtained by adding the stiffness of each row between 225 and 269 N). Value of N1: 3.45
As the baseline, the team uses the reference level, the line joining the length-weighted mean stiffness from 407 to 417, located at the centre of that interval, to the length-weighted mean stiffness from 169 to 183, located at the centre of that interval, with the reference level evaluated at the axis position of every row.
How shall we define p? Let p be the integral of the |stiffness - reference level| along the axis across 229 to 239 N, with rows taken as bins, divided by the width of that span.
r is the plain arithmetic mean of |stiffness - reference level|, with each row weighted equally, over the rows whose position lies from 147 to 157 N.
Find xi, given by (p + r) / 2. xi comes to 6.3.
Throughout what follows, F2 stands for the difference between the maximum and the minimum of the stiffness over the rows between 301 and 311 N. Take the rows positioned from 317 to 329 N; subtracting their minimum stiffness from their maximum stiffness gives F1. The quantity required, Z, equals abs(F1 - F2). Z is 10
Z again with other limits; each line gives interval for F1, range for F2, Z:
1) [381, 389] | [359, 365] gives 16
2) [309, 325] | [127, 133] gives 33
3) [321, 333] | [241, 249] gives 6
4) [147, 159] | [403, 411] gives 4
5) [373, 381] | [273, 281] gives 5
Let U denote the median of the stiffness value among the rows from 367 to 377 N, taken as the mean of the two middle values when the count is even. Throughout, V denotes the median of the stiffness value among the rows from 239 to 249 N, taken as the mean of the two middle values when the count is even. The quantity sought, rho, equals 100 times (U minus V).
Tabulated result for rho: 380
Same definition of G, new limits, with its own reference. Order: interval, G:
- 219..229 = 228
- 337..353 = 340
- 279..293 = 280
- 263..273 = 264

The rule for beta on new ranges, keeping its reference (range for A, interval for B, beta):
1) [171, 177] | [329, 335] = 0.99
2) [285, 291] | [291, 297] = 1.04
